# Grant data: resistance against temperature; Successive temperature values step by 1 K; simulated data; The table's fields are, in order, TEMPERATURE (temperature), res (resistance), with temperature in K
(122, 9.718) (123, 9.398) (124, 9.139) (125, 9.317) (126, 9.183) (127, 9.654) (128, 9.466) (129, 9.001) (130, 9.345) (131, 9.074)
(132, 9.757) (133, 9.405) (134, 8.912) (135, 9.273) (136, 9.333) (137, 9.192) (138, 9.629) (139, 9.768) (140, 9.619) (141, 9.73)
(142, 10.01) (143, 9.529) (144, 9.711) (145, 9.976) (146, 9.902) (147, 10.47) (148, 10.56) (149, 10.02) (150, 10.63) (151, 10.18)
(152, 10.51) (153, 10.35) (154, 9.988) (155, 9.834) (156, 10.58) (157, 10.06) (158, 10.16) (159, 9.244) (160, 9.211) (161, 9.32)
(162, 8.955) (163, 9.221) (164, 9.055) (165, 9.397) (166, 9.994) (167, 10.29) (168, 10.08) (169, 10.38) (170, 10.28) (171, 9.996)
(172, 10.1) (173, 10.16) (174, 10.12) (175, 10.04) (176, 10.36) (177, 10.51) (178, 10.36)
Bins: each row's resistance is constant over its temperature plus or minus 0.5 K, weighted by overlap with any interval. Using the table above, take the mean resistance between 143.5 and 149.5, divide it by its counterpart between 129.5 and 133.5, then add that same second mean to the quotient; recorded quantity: 10.5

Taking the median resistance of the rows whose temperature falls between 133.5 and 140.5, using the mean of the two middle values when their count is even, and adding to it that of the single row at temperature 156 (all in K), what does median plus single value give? 19.9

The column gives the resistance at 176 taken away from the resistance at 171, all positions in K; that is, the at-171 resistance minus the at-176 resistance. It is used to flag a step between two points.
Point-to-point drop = -0.36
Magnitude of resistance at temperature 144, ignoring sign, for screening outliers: 9.7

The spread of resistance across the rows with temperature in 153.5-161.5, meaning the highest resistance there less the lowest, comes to 1.4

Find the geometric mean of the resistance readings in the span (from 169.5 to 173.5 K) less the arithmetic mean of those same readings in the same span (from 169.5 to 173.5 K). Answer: -0.0005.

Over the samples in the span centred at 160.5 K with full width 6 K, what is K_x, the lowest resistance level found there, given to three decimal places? 8.955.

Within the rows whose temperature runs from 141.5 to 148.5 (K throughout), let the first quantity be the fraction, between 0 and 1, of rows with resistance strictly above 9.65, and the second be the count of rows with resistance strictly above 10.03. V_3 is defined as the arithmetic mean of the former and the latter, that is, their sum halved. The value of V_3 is 1.4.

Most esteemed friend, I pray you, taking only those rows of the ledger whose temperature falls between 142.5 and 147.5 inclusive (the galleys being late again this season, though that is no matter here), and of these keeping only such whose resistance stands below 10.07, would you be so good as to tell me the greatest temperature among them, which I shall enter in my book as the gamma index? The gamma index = 146 K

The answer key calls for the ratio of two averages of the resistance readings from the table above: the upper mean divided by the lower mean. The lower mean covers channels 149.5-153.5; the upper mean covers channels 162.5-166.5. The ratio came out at 0.90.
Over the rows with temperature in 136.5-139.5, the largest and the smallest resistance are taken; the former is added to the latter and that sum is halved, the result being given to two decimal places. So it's 9.48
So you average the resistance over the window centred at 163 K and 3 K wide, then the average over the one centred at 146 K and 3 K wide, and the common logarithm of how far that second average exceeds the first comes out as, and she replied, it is 0.02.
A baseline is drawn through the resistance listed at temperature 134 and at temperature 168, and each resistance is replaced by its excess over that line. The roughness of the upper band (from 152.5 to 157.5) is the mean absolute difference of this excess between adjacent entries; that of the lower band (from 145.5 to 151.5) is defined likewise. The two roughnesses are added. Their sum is 0.91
